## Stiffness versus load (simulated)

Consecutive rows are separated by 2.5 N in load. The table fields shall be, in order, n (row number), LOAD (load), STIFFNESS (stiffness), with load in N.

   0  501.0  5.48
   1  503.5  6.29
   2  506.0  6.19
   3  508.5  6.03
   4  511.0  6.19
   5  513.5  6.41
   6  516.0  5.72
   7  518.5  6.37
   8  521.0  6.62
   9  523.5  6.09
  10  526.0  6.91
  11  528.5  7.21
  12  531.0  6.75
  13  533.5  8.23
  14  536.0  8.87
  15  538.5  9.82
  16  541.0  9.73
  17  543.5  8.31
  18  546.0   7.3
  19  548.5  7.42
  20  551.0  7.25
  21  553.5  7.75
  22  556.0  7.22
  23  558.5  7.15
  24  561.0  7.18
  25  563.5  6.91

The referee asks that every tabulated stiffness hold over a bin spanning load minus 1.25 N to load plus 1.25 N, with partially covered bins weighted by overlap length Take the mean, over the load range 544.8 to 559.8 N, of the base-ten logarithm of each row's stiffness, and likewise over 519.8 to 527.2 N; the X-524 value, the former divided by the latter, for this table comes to 1.06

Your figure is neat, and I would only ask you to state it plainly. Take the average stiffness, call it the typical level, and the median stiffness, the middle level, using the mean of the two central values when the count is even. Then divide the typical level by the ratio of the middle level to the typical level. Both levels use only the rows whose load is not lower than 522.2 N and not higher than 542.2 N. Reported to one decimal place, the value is 8.2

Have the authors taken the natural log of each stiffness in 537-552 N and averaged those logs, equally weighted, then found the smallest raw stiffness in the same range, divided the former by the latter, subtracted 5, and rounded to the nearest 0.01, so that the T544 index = -4.71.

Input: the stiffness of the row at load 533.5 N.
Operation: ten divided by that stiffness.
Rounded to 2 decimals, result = 1.22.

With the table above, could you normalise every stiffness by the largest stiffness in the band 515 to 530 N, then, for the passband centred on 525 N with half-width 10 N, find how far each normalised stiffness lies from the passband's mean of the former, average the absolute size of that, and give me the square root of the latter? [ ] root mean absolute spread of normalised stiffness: 0.27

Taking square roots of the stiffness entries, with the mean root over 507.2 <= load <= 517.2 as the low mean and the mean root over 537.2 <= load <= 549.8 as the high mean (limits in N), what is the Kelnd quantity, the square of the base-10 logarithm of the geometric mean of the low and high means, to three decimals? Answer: 0.183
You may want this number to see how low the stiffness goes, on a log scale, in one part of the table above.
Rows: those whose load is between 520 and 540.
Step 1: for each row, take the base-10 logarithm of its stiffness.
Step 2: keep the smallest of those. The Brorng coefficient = 0.78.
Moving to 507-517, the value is 0.76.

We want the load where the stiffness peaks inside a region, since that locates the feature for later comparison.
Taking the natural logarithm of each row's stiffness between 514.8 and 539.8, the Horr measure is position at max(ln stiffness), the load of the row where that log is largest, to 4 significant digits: 538.5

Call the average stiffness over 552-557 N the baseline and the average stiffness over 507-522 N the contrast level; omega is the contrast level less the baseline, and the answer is -1.3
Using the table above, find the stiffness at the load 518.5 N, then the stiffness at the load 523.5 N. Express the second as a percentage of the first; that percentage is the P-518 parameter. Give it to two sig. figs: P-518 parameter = 96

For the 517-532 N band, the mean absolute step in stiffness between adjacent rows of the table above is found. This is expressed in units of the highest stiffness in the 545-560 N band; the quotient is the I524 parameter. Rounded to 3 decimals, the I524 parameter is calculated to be 0.061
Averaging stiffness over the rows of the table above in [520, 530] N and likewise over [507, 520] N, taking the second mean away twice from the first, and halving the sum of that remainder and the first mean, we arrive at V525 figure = 0.56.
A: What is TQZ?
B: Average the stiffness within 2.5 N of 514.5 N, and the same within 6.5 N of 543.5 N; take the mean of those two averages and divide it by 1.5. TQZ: 4.86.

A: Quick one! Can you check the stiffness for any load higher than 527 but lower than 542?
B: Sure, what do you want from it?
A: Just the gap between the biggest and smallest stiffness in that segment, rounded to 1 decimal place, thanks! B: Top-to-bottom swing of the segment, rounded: 3.1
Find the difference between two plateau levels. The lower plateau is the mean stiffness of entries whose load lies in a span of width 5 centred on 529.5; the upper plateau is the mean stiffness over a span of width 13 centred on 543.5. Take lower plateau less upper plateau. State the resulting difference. -1.5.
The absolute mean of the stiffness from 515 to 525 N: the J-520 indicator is 6.2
